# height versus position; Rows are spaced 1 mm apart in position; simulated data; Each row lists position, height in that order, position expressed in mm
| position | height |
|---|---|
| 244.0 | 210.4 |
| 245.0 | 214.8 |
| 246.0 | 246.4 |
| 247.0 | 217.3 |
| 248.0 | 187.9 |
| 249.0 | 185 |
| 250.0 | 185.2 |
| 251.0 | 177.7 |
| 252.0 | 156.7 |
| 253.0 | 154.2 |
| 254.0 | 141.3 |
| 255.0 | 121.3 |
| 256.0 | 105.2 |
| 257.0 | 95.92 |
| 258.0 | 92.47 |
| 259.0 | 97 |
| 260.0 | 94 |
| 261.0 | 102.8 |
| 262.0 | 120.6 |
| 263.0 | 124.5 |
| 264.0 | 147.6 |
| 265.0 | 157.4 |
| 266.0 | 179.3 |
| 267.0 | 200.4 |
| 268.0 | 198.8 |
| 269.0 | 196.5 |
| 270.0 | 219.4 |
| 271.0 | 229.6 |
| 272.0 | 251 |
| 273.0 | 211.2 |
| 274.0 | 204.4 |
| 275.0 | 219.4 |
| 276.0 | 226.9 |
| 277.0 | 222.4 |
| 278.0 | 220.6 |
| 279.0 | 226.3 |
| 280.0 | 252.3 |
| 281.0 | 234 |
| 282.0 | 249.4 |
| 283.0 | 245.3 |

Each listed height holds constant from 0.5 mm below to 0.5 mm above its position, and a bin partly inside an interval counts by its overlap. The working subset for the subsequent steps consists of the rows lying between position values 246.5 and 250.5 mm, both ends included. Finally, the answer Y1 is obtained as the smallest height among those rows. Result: 185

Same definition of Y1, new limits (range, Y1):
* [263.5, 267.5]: 147.6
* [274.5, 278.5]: 219.4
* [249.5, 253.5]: 154.2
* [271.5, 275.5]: 204.4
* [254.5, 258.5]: 92.47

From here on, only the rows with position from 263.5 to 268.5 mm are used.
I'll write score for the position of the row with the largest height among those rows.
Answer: 267.0 mm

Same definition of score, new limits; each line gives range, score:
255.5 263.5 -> 263.0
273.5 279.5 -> 276.0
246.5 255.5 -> 247.0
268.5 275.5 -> 272.0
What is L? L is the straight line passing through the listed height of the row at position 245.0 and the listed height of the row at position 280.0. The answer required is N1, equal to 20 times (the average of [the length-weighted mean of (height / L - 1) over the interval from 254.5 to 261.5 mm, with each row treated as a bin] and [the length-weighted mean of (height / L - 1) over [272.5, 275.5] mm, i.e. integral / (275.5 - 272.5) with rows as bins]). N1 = -7.0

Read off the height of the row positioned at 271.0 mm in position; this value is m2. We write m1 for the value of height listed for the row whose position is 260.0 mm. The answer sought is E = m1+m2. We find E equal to 324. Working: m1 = 94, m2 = 229.6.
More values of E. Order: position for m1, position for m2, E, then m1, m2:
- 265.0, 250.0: 343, 157.4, 185.2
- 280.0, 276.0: 479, 252.3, 226.9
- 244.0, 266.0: 390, 210.4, 179.3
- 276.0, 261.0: 330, 226.9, 102.8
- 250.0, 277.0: 408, 185.2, 222.4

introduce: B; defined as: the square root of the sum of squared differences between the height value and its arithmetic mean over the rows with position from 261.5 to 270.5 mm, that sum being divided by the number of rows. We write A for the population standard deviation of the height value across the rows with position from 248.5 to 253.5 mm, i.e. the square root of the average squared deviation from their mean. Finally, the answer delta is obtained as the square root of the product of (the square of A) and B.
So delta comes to 79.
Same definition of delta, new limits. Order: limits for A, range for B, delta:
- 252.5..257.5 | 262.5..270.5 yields 119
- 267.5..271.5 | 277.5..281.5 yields 48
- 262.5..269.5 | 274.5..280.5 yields 92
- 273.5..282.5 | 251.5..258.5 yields 71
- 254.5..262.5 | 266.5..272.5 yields 48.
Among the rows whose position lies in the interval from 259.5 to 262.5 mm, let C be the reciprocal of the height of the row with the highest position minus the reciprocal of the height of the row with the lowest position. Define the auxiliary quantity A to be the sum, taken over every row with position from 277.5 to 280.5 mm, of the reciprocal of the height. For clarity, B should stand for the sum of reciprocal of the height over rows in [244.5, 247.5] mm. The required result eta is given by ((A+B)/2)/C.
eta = -6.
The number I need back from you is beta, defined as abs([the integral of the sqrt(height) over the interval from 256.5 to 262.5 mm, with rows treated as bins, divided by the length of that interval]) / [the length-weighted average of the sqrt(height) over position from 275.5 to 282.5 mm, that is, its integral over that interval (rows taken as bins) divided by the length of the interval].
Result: 0.66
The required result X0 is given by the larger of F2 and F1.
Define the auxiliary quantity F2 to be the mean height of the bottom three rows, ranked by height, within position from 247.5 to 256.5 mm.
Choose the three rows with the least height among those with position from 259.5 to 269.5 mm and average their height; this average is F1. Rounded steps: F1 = 106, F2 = 123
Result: 123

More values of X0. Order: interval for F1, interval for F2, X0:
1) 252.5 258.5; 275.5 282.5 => 223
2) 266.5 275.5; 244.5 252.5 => 199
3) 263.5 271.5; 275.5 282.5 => 223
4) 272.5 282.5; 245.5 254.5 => 212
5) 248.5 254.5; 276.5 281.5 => 223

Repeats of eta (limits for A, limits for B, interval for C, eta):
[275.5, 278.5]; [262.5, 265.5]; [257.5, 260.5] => -98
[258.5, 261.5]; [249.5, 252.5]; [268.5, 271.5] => -33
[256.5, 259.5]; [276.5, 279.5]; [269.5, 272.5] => -39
